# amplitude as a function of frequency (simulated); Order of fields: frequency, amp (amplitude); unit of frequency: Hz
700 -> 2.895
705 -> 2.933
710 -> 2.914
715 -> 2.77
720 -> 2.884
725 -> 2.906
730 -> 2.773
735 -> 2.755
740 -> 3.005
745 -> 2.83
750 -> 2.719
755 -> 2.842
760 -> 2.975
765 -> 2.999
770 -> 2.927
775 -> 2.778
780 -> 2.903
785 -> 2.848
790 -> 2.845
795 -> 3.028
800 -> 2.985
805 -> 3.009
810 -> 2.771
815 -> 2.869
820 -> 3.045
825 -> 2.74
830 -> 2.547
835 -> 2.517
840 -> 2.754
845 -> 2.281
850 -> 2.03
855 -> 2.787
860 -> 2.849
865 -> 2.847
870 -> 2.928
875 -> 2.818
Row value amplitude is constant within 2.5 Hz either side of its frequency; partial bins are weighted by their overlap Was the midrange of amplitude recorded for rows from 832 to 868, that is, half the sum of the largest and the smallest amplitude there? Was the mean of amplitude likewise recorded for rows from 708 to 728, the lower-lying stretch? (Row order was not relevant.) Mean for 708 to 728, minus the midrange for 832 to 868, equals 0.43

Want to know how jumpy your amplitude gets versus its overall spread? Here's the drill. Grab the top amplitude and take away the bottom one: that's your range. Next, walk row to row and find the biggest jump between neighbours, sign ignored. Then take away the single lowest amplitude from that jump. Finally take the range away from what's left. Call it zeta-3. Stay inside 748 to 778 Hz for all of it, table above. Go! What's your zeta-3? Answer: -2.85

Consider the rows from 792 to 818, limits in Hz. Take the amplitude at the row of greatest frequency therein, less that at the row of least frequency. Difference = -0.2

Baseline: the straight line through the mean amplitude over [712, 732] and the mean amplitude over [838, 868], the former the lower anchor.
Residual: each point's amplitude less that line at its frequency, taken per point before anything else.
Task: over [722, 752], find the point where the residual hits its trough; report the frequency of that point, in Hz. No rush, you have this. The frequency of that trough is 750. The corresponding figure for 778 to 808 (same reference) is 785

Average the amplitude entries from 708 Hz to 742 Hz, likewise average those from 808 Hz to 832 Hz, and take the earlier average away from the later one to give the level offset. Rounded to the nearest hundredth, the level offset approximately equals -0.06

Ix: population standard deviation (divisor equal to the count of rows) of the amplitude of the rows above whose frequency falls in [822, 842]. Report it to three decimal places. 0.108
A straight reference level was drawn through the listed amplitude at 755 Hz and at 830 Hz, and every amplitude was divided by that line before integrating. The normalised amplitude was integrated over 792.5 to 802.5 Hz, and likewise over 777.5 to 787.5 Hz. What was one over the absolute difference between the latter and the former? 1.4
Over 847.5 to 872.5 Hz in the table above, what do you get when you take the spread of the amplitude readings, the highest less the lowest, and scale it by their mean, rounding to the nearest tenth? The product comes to 2.4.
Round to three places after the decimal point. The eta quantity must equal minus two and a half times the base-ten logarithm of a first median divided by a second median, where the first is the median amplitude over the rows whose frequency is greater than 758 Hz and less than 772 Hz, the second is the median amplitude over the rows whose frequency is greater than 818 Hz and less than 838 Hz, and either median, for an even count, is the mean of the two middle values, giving -0.128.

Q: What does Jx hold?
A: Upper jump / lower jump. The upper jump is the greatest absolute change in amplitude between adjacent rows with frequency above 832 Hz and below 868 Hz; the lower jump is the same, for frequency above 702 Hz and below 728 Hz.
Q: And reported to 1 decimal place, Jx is 5.3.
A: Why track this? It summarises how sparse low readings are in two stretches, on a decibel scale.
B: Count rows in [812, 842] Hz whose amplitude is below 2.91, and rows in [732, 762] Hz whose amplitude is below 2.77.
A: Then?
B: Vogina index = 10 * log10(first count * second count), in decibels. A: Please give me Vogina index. 10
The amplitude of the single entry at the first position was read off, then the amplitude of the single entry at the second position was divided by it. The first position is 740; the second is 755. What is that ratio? 0.95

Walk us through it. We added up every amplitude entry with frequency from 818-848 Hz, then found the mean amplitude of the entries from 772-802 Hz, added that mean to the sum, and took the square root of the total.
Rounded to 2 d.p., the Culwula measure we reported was 4.33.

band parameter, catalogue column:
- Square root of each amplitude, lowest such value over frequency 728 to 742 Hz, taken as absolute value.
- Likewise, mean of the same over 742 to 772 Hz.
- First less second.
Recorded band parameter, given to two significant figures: -0.038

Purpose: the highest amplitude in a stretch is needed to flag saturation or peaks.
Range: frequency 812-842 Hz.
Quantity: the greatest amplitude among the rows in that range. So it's 3.045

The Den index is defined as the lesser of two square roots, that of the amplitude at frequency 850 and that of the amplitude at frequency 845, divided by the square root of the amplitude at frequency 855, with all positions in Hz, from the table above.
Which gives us 0.85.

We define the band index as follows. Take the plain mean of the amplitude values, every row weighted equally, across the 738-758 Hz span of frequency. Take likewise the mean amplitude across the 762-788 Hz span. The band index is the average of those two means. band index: 2.87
